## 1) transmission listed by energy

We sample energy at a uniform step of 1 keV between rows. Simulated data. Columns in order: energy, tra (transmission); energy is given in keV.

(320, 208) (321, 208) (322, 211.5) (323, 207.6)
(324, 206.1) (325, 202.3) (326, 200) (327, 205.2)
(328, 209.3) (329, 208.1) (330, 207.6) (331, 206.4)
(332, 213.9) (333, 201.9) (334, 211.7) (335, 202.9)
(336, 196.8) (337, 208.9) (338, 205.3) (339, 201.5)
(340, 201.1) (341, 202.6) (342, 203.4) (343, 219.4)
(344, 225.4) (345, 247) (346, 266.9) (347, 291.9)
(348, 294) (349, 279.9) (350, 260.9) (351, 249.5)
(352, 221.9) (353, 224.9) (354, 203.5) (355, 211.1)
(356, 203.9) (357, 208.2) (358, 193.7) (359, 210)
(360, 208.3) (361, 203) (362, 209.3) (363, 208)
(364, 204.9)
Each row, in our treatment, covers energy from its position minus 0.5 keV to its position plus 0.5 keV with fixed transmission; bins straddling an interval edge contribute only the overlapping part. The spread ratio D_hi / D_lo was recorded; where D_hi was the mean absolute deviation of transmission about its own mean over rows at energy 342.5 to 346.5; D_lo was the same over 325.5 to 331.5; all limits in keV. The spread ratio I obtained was 7.4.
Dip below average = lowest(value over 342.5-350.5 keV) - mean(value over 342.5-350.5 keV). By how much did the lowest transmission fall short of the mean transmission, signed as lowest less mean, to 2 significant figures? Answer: -41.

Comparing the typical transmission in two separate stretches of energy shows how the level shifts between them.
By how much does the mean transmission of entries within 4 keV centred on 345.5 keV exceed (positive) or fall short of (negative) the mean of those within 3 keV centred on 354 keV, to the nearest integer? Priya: 45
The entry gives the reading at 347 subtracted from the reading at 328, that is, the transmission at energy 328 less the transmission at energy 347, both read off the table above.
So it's -83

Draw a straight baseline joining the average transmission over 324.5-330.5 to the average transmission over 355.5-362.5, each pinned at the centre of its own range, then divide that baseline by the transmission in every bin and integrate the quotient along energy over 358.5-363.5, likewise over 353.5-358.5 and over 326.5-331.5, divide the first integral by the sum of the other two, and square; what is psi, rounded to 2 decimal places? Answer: 0.24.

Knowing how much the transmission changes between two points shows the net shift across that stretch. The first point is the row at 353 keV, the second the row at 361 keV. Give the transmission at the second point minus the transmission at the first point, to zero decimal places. -22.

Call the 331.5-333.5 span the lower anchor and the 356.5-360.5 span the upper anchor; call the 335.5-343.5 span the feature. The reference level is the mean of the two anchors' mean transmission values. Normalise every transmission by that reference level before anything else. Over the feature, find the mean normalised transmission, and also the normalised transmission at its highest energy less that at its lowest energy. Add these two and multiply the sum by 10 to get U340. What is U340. 11.0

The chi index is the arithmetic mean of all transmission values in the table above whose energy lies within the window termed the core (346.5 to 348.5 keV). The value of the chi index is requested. 293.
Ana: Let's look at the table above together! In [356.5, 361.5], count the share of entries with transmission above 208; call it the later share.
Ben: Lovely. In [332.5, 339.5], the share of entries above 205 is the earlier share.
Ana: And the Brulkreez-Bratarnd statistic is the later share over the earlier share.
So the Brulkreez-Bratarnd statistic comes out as 1.4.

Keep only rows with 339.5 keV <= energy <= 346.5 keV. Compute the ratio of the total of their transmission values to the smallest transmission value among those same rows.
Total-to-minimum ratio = 7.79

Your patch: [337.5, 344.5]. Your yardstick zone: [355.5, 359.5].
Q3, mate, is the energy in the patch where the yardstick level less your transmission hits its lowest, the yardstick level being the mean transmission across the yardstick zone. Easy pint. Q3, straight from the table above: 344 keV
